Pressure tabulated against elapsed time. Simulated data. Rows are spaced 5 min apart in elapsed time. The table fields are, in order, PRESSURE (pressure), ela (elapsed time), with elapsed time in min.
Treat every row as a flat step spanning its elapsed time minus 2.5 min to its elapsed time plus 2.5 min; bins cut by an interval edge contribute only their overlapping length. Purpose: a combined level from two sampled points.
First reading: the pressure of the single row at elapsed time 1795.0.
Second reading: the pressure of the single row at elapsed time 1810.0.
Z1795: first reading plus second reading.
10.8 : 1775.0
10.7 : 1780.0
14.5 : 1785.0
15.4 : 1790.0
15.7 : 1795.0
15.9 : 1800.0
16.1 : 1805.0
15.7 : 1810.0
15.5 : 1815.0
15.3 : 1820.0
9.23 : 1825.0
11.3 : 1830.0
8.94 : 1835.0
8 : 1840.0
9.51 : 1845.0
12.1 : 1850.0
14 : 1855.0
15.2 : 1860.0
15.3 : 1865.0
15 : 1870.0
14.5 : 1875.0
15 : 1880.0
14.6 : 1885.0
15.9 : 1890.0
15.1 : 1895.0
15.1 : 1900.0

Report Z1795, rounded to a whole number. 31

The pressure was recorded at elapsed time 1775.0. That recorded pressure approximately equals 10.8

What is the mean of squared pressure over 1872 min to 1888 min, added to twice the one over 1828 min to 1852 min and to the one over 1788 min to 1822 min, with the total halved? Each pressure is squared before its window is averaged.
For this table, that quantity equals 332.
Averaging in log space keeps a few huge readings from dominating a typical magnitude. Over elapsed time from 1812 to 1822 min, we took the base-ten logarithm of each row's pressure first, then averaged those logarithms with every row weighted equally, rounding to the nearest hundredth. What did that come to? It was 1.19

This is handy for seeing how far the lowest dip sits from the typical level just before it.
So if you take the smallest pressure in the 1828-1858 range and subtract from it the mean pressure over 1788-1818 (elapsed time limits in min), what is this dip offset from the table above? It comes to -7.7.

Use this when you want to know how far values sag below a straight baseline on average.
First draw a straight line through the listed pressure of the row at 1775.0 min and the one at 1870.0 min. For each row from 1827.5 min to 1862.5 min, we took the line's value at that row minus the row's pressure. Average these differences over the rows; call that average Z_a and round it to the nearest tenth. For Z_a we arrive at 2.6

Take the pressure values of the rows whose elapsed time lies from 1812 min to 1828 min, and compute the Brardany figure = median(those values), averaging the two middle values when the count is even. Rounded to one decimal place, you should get 15.3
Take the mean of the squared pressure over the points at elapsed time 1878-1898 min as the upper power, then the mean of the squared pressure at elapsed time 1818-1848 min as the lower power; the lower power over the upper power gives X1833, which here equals 0.49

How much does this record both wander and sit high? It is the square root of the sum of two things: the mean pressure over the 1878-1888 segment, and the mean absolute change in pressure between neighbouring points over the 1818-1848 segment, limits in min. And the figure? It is 4.2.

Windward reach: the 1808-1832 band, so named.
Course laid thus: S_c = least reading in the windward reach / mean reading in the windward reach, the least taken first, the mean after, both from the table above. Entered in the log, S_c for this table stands 0.69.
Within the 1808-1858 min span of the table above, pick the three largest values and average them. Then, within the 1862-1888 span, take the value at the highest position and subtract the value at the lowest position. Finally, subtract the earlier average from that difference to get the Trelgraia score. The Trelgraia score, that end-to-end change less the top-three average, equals -16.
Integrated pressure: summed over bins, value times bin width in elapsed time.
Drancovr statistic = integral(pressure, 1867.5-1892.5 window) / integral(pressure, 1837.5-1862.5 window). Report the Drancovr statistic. 1.275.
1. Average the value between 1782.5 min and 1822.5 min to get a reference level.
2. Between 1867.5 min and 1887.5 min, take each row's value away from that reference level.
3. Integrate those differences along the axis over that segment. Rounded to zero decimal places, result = 15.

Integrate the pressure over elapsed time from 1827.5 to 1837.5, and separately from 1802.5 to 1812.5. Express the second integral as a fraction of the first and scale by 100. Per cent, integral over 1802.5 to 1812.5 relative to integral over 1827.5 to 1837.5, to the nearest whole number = 157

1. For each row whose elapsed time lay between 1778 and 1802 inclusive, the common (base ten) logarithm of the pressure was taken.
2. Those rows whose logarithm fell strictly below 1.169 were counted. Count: 2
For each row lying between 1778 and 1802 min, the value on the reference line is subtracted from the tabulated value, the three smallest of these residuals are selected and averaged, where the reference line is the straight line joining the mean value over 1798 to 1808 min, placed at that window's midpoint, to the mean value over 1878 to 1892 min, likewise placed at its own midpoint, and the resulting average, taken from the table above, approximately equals -2.6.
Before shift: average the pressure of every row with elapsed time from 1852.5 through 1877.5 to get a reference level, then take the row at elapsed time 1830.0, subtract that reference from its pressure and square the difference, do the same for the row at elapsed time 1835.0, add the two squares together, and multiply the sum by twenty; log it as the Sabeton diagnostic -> 932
